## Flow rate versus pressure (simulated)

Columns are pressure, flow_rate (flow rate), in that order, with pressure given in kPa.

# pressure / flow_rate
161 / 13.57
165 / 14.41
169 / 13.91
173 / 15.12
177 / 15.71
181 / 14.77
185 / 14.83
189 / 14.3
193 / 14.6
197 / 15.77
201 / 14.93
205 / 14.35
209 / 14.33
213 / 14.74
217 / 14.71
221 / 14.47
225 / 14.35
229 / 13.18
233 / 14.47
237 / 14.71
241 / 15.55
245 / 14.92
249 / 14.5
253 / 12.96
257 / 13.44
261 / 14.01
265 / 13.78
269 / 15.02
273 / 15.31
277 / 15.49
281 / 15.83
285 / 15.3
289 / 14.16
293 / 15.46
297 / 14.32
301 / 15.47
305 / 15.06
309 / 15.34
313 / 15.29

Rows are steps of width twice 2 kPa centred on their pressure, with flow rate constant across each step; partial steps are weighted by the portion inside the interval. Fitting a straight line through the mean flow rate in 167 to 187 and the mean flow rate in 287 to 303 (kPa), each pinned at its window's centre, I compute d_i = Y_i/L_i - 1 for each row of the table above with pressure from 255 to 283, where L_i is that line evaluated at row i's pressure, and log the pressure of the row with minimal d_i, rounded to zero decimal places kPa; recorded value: 257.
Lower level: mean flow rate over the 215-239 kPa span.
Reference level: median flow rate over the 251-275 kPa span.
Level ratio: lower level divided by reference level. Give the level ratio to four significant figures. 1.030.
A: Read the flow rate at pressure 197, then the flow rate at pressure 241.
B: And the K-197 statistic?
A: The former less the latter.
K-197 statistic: 0.22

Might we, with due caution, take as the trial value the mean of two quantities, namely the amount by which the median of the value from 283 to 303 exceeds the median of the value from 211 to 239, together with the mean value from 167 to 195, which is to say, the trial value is 7.79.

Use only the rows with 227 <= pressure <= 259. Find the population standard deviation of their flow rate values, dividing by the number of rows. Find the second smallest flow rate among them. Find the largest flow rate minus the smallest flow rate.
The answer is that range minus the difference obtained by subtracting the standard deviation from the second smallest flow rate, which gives -9.7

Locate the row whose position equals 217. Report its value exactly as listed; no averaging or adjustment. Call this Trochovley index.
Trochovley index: 14.71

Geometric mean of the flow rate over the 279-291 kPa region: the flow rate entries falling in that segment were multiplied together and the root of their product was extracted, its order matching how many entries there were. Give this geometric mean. 15.1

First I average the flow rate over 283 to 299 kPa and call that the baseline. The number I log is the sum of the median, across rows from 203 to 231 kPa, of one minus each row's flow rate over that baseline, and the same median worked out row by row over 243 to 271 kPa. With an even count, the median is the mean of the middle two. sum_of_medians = 0.09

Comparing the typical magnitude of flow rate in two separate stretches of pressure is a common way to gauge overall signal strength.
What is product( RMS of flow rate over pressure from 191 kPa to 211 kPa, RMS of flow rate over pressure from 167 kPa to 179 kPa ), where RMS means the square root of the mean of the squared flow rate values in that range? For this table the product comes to 221.1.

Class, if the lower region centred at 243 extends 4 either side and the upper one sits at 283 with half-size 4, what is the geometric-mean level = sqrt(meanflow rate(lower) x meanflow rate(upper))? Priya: 15.40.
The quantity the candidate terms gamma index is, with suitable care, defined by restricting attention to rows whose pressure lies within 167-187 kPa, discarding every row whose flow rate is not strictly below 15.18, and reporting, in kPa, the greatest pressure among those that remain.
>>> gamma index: 185 kPa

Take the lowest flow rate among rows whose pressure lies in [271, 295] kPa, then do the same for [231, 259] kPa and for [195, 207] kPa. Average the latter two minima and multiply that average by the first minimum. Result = 193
